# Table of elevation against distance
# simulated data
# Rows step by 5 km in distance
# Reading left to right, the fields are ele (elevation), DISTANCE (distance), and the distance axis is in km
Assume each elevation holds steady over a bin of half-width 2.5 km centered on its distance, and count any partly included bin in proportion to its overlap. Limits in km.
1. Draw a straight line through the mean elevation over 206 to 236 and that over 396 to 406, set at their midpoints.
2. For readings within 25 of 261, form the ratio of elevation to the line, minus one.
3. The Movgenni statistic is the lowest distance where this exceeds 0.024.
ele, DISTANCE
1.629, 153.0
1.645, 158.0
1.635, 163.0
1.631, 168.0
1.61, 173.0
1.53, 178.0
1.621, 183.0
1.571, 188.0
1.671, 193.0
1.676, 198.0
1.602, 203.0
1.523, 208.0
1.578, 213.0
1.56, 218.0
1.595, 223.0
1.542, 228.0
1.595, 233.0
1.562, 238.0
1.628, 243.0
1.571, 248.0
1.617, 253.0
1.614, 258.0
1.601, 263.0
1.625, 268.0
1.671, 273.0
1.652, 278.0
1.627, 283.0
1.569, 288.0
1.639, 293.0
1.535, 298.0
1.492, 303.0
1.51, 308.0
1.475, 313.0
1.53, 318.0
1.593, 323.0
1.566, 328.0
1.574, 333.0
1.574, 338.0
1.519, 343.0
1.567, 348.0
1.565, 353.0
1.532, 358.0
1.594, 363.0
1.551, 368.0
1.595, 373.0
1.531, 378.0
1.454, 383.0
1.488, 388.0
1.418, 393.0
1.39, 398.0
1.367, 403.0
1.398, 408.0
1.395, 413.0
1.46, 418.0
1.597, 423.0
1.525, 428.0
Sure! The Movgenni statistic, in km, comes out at 243.0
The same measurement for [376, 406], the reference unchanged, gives 378.0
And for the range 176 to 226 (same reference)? 193.0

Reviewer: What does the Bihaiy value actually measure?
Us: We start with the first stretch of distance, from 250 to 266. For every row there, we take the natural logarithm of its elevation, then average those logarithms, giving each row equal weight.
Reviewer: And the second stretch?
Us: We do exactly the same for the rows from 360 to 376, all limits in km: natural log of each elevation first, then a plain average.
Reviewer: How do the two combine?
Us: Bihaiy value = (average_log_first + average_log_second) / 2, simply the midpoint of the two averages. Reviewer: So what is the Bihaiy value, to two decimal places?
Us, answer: 0.47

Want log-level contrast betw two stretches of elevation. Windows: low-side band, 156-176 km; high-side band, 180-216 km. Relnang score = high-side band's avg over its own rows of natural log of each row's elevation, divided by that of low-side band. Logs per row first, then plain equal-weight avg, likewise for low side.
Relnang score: 0.97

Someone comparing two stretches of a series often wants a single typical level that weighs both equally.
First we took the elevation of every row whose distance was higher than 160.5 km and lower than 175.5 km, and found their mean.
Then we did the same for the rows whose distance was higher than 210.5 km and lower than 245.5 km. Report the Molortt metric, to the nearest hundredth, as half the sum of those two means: 1.60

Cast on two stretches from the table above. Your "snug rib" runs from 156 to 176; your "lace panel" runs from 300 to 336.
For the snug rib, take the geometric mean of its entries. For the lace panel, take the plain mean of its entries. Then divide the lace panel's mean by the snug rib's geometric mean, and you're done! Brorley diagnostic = 0.94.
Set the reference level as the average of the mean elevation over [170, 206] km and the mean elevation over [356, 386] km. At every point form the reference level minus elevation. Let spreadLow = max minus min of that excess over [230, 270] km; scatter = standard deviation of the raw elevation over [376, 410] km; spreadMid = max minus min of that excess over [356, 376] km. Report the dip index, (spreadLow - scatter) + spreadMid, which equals 0.07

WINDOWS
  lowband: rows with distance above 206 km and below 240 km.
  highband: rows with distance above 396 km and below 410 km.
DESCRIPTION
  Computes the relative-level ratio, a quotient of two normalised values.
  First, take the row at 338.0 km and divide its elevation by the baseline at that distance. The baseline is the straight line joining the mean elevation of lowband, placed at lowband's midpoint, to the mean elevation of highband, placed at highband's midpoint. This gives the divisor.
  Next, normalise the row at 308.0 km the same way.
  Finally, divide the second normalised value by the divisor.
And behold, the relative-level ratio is 0.940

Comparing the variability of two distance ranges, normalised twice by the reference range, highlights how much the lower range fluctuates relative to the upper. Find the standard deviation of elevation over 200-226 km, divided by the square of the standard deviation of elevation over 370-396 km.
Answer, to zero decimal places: 7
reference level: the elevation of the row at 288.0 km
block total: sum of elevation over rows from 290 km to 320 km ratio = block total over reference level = 5.9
